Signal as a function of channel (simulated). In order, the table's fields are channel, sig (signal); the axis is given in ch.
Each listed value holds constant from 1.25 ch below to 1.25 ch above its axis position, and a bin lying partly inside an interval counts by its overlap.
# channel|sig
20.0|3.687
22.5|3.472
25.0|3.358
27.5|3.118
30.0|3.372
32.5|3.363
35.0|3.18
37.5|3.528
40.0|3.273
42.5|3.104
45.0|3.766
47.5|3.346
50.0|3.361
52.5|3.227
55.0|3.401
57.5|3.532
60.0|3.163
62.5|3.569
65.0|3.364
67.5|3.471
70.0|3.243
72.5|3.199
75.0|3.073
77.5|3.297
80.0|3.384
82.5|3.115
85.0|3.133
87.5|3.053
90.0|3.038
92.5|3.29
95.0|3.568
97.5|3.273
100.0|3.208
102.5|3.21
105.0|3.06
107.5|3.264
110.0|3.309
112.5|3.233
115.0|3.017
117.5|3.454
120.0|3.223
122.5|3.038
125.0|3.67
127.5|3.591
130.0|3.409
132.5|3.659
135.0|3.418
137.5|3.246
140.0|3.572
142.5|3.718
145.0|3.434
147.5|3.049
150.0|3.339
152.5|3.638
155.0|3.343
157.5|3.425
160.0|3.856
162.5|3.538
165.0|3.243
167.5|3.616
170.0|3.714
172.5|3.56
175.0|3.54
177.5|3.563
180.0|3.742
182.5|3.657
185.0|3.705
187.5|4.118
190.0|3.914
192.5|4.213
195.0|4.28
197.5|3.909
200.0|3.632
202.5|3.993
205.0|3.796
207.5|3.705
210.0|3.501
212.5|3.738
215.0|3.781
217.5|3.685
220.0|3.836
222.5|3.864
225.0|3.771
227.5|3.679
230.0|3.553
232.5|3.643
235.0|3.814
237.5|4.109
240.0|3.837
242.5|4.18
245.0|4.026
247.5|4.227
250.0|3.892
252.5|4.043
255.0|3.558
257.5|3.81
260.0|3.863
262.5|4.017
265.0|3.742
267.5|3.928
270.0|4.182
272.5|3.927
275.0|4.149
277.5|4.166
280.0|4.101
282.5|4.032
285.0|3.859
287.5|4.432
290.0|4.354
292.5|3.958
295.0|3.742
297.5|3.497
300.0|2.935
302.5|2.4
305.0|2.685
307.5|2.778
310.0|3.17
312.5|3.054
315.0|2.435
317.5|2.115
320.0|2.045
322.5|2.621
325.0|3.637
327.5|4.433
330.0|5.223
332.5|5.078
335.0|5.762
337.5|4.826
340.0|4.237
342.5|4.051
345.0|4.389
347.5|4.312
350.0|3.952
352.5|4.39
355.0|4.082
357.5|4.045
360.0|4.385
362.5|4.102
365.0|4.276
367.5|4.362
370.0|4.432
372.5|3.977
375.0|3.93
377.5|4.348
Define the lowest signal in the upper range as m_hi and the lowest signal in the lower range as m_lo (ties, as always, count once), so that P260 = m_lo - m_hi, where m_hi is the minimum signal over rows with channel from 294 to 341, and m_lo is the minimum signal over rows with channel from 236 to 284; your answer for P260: 1.5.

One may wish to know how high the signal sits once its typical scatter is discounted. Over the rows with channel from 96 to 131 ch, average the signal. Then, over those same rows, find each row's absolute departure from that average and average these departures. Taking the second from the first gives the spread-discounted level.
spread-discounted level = 3.1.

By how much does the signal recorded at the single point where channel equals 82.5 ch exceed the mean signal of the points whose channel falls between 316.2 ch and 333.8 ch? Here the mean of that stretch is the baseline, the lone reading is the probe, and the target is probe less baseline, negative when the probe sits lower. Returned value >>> -0.48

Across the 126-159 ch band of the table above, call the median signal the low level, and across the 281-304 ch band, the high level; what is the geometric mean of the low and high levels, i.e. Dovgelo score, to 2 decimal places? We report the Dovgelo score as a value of 3.64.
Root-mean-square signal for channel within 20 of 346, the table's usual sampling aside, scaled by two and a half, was 11.2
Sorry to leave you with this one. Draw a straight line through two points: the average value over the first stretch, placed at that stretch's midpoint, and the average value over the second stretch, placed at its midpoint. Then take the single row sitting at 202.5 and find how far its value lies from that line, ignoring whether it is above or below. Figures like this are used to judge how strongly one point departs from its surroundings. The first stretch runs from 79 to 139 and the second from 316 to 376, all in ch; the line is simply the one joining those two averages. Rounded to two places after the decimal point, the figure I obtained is 0.38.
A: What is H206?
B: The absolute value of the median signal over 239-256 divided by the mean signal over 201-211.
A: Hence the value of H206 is 1.07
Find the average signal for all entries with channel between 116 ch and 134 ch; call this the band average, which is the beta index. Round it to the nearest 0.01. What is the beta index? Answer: 3.43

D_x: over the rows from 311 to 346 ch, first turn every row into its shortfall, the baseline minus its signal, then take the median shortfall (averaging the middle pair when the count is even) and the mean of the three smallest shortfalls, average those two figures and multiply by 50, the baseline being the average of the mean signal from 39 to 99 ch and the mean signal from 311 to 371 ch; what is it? -55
